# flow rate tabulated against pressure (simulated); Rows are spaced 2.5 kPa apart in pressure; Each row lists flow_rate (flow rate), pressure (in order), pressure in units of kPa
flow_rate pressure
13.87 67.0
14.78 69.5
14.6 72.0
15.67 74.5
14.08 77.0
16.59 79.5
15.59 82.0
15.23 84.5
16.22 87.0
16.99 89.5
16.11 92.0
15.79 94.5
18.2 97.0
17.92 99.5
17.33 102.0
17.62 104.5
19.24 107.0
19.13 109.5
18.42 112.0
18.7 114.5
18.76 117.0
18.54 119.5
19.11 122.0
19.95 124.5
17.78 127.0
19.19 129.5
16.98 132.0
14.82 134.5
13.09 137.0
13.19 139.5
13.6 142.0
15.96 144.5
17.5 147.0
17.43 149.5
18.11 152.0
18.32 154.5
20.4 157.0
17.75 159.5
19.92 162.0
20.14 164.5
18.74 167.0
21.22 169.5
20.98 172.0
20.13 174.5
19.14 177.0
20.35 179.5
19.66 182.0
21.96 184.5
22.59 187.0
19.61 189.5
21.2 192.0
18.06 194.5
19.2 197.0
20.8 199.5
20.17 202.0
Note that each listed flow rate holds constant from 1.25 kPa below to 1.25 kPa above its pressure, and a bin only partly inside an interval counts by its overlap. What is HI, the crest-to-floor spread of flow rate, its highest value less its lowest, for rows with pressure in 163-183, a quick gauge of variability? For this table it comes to 2.5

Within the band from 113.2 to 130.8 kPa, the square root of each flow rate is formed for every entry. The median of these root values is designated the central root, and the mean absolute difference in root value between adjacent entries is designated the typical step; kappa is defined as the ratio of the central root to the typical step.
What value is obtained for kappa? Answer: 43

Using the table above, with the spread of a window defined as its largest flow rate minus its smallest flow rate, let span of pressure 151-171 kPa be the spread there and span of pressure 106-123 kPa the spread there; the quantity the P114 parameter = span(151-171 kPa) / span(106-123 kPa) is 4.2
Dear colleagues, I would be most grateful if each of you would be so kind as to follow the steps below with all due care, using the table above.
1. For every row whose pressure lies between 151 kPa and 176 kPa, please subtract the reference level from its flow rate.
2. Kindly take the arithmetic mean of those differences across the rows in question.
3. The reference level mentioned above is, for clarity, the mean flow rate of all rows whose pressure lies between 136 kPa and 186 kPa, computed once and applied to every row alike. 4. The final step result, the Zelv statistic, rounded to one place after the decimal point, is 1.2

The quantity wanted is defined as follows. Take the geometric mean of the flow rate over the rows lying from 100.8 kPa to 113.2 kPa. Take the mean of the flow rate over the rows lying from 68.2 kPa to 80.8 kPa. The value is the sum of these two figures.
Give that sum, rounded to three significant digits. 33.5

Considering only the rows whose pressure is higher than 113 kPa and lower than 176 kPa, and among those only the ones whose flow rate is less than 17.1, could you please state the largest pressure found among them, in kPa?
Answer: 144.5 kPa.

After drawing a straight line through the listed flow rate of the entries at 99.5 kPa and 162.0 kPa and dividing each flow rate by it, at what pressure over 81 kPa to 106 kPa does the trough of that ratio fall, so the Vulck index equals 84.5 kPa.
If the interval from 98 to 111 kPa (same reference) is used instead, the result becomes 102.0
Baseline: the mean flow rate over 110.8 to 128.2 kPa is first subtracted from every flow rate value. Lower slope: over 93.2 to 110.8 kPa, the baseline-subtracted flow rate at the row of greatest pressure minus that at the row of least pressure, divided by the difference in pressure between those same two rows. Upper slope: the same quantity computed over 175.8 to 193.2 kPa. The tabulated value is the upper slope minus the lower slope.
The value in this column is -0.1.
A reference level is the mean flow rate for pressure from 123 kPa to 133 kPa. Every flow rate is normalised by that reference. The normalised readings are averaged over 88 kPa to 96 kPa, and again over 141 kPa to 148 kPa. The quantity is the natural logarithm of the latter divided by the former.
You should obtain 0.0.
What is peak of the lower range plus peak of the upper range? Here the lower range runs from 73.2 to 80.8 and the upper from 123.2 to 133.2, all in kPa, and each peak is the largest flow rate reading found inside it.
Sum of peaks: 36.5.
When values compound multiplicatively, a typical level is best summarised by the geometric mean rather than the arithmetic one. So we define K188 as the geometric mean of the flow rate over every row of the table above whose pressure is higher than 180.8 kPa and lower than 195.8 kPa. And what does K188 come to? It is 20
